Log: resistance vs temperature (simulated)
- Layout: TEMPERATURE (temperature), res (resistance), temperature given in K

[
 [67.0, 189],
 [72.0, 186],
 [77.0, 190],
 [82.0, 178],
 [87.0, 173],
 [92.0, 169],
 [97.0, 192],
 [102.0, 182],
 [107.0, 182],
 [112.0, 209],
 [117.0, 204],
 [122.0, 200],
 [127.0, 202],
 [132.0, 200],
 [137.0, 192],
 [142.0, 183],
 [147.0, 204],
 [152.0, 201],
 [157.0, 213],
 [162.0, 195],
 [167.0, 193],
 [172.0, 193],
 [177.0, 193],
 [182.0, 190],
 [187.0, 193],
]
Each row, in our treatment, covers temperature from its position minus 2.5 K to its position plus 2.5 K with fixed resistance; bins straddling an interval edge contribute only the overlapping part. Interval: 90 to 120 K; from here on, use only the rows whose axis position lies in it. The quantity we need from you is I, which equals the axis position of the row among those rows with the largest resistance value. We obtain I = 112.0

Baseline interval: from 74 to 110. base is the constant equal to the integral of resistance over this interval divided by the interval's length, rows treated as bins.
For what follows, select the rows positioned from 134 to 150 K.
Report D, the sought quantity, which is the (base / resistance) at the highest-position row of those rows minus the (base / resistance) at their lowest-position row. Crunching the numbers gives -0.06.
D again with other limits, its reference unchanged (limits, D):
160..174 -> 0.01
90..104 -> -0.08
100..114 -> -0.13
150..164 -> 0.03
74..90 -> 0.09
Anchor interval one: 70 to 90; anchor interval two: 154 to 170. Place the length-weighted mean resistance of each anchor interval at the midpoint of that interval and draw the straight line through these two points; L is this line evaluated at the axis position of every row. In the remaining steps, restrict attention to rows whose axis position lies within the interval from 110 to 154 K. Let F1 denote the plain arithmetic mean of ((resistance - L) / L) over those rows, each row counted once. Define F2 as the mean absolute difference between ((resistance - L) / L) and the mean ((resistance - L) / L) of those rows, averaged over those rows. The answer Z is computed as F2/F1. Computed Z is 1.1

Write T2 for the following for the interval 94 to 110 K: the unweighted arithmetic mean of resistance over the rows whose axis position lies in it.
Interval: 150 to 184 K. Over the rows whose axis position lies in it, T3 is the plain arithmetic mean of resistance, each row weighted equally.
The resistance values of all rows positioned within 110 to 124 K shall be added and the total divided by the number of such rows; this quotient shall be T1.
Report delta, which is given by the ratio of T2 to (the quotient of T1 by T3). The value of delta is 179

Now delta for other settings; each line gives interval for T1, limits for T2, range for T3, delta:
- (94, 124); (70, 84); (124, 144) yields 184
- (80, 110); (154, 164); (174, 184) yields 218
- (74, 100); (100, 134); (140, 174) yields 216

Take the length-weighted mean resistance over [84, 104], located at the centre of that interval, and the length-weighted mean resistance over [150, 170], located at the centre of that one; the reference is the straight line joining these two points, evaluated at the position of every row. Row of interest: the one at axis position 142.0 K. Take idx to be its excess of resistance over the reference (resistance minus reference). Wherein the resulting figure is -11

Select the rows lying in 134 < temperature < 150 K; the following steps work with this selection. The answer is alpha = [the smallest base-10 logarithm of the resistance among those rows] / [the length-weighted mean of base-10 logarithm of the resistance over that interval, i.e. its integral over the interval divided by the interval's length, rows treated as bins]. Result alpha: 0.990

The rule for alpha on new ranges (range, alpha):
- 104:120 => 0.985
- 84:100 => 0.990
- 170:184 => 0.998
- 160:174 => 0.999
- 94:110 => 0.996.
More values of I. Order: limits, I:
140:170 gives 157.0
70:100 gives 97.0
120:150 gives 147.0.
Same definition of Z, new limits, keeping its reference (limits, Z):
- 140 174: -5.5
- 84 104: -1.2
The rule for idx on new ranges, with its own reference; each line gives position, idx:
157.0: 14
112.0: 24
